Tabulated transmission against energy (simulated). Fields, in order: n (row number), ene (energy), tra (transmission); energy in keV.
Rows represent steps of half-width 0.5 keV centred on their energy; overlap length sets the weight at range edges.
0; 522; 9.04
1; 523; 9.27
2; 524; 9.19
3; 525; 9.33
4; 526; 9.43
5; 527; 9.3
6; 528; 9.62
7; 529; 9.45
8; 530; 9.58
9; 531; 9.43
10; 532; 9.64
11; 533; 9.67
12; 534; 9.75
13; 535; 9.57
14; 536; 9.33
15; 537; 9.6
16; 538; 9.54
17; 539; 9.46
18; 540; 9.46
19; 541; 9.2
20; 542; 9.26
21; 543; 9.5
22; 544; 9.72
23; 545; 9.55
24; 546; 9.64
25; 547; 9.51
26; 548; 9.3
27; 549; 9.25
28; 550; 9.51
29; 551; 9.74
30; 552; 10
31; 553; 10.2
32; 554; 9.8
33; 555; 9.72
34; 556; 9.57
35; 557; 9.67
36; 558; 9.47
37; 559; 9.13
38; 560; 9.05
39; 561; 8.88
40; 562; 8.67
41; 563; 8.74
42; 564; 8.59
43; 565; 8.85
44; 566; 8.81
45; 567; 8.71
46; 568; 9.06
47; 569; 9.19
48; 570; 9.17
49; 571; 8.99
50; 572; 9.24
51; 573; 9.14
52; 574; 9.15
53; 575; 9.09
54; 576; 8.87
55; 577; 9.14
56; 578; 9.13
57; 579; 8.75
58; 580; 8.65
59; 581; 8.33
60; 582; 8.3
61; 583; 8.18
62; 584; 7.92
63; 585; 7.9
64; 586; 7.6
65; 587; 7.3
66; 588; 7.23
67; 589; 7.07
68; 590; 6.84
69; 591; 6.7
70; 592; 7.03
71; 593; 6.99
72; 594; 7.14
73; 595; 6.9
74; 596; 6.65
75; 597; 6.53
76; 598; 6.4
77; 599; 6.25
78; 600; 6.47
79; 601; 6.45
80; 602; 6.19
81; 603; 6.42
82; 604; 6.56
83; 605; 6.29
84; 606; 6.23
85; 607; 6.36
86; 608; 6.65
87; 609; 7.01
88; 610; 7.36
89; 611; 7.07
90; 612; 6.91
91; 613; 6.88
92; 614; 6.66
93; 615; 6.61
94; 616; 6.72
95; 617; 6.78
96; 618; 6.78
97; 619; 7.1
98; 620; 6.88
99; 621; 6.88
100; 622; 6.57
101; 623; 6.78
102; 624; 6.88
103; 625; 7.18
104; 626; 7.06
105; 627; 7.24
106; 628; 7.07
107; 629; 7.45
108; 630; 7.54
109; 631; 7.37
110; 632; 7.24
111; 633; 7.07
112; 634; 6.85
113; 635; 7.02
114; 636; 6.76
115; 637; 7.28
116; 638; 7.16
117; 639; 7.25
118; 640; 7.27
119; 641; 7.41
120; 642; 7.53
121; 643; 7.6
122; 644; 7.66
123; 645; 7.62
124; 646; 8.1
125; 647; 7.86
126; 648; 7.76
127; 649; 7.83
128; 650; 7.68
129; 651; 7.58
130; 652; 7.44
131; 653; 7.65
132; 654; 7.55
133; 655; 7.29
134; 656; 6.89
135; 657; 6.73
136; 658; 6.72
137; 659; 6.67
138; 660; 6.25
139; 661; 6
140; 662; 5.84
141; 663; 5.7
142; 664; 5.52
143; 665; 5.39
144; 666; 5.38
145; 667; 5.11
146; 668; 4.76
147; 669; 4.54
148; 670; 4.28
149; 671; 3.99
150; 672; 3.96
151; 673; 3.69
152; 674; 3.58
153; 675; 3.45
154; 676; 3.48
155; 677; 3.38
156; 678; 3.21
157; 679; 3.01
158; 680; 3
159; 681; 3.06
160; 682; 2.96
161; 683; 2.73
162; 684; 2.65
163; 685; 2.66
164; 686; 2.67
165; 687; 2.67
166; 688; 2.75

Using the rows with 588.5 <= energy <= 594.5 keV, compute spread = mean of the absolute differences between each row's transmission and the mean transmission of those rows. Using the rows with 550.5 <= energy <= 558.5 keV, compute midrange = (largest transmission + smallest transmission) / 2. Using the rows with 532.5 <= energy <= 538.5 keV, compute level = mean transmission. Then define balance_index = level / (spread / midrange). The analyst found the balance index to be 737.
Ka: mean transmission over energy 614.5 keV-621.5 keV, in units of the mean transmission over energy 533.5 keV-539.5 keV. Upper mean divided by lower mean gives 0.71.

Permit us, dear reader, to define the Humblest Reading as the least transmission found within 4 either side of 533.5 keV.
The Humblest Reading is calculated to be 9.33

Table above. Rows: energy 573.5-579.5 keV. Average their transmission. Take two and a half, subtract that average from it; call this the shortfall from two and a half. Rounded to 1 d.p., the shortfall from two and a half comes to -6.5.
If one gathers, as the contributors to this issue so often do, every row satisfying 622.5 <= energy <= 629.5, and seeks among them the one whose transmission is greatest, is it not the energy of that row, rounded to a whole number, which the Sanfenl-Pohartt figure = 629 keV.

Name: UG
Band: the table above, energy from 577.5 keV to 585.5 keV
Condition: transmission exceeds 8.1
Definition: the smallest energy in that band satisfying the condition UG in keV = 578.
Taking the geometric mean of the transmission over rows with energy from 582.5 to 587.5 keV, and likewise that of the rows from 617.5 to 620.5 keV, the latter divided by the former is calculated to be 0.89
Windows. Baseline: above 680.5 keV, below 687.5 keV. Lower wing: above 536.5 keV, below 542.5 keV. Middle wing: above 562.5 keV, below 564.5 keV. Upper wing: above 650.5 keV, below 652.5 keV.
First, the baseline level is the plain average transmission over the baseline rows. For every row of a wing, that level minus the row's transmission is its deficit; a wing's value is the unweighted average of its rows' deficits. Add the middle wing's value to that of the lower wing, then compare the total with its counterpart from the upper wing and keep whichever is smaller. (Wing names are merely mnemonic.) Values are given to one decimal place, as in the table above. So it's -12.5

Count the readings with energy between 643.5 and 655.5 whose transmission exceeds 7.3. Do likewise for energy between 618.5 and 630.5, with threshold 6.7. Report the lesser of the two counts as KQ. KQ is 11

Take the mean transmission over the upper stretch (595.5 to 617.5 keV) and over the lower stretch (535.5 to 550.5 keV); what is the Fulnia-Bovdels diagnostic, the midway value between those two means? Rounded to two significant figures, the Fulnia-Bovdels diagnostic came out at 8.0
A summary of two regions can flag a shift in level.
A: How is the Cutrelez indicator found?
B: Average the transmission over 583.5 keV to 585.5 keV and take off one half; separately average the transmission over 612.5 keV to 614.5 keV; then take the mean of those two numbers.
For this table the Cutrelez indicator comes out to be 7.1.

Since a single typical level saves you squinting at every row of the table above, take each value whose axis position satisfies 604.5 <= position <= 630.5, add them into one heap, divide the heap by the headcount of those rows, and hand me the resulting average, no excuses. 6.9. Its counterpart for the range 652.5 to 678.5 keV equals 5.3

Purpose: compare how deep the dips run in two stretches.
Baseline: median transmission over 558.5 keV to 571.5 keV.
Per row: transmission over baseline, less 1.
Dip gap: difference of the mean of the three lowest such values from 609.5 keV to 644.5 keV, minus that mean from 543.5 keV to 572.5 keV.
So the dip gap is -0.23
